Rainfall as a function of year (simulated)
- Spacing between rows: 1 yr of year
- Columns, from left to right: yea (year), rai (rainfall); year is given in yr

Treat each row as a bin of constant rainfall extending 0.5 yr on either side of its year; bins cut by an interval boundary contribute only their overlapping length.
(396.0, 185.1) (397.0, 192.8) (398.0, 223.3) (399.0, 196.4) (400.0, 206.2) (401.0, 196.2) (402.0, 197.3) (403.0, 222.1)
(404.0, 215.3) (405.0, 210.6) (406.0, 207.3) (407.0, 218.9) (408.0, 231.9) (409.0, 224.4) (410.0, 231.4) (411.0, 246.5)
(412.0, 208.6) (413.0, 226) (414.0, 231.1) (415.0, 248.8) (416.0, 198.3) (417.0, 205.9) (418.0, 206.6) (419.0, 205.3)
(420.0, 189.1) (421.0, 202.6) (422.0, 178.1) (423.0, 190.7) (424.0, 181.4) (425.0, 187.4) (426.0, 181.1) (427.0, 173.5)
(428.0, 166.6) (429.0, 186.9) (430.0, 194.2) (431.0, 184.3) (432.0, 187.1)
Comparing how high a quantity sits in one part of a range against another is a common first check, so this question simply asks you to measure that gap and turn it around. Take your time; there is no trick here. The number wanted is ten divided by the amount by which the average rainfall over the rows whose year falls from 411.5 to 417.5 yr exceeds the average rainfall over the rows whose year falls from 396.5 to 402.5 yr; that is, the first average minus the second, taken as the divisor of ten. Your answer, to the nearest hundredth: 0.56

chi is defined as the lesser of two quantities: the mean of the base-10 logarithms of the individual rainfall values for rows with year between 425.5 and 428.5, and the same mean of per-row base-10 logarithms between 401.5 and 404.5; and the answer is 2.24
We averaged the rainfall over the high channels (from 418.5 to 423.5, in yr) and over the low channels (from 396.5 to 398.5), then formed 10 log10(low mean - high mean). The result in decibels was 11.7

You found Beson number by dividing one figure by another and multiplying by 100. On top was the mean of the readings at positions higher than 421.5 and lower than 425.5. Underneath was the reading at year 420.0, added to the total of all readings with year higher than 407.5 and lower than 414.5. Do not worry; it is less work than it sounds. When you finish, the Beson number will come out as 10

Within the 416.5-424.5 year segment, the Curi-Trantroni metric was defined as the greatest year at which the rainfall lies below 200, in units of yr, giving 424.0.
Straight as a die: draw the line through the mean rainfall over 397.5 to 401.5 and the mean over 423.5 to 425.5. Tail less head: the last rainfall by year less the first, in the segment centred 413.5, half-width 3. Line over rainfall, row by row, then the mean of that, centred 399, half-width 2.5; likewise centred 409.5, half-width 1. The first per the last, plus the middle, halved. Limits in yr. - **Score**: -27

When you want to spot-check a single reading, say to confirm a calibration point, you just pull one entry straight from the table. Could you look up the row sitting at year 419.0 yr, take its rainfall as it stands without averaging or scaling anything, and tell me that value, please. 205.3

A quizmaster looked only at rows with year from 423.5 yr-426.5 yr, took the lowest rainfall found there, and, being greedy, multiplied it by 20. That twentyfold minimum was 3622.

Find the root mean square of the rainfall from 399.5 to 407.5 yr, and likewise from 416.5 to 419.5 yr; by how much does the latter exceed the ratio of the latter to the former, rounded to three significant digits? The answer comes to 205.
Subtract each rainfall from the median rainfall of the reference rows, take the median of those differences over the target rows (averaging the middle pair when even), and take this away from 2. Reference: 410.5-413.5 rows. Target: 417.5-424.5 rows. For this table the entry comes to -33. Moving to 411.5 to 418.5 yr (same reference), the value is -15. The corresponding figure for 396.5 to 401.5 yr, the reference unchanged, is -28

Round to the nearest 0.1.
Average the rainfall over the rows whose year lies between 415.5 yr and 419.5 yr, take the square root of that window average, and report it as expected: 14.3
